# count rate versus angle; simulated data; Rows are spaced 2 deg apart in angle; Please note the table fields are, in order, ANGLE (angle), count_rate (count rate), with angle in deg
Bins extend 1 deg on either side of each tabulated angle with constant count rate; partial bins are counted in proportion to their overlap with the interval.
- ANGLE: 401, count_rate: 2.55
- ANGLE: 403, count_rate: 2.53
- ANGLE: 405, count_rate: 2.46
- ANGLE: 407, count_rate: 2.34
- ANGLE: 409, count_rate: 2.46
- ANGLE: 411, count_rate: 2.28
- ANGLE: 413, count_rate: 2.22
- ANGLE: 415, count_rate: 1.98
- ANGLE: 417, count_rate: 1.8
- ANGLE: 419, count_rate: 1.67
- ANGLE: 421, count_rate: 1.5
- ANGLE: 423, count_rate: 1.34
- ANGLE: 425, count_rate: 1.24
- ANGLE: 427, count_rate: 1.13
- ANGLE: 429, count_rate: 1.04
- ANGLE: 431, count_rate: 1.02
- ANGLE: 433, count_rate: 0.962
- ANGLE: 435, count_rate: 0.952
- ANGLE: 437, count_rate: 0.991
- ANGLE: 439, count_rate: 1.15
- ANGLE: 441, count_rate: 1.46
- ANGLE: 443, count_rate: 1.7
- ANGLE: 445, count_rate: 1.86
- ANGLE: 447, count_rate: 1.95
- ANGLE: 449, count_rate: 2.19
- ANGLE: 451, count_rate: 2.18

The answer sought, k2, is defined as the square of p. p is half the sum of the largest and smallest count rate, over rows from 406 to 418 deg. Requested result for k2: 4.5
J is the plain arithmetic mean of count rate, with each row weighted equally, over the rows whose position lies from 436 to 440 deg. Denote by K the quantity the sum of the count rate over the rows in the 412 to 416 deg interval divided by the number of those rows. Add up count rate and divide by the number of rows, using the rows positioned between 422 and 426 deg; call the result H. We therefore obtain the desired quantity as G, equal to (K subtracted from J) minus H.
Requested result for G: -2.3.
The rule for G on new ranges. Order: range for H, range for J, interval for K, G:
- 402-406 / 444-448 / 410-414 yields -2.8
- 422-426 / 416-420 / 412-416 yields -1.7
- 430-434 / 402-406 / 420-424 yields 0.1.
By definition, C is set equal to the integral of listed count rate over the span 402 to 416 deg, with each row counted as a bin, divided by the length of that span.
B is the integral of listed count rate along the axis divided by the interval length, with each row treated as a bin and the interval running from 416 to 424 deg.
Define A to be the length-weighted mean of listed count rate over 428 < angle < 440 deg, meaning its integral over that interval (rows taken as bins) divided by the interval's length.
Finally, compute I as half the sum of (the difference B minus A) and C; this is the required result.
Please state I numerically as 1.4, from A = 1.0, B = 1.6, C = 2.32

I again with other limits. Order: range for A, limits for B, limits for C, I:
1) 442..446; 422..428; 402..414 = 0.9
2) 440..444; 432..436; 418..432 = 0.3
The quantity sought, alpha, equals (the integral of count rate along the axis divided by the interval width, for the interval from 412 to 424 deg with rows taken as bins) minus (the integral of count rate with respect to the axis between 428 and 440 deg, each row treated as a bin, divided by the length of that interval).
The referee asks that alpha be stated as 0.7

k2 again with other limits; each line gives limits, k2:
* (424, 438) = 1.2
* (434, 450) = 2.5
